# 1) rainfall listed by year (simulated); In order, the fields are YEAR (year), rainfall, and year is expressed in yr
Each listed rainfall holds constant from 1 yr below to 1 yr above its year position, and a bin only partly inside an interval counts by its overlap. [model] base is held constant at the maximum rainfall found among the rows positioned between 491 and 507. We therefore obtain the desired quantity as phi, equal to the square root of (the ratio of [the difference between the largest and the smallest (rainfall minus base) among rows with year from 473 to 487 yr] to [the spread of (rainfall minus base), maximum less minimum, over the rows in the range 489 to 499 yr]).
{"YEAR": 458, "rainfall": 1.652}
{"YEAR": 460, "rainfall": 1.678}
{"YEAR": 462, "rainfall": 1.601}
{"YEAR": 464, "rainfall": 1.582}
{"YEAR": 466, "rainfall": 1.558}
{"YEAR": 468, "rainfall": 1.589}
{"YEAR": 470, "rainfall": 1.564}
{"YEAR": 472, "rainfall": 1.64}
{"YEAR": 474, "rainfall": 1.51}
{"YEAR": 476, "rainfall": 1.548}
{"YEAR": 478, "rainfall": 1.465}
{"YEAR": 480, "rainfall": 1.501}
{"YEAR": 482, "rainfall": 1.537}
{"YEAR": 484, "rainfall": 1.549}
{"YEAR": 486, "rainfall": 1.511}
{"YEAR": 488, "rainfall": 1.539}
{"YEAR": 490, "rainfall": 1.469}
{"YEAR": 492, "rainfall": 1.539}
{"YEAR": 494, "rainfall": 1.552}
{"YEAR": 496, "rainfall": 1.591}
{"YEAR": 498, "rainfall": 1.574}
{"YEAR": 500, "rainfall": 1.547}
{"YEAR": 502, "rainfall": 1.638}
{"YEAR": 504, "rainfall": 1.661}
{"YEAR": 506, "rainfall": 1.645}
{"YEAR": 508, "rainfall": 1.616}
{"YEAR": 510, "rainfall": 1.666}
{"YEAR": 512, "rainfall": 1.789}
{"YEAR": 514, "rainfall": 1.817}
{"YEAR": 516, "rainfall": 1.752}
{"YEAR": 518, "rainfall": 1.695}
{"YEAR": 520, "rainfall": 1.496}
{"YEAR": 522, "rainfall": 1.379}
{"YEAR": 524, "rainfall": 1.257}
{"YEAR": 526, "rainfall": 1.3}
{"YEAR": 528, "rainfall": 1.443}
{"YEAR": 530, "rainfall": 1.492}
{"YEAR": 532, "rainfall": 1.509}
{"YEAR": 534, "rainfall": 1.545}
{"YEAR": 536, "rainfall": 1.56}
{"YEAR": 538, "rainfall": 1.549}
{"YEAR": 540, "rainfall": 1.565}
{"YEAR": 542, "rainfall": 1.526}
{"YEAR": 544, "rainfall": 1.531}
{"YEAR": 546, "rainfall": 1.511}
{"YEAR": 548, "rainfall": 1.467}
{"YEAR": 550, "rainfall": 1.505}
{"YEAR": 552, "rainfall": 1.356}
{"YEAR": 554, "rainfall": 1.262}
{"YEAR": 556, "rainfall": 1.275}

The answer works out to 0.83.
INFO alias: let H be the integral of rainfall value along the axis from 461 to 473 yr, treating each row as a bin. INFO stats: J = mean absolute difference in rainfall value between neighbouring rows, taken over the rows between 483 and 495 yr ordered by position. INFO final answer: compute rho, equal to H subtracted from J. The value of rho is -19.02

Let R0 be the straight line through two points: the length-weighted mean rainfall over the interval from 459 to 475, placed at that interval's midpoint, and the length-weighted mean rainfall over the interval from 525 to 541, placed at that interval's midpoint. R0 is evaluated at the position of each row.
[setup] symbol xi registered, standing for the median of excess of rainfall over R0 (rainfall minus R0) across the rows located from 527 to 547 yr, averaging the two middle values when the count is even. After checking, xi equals 0.047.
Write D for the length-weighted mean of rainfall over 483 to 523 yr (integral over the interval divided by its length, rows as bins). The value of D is 1.60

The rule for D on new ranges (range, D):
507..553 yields 1.54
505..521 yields 1.68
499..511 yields 1.63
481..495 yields 1.53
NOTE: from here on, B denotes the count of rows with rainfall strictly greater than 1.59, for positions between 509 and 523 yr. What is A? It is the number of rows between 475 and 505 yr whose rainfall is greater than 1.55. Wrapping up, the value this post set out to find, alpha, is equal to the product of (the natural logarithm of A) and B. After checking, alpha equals 8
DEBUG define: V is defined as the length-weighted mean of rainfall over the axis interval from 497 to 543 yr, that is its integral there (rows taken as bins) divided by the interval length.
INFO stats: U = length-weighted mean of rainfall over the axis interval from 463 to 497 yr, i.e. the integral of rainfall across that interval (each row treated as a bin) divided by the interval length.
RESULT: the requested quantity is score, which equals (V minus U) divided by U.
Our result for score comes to 0.01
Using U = 1.54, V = 1.57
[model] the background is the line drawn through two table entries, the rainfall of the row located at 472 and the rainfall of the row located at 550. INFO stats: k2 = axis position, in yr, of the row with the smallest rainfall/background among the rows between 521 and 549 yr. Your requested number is 524 yr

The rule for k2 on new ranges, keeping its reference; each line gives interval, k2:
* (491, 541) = 524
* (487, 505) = 490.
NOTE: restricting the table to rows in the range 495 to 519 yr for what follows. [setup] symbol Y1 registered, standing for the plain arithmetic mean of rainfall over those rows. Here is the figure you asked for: 1.67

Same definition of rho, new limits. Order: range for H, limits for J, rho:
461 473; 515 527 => -18.96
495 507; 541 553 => -19.26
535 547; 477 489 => -18.45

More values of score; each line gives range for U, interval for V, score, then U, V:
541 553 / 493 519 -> 0.12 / 1.48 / 1.66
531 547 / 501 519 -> 0.10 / 1.54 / 1.70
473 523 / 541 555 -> -0.08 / 1.58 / 1.45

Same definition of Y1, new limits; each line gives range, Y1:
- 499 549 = 1.56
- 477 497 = 1.53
